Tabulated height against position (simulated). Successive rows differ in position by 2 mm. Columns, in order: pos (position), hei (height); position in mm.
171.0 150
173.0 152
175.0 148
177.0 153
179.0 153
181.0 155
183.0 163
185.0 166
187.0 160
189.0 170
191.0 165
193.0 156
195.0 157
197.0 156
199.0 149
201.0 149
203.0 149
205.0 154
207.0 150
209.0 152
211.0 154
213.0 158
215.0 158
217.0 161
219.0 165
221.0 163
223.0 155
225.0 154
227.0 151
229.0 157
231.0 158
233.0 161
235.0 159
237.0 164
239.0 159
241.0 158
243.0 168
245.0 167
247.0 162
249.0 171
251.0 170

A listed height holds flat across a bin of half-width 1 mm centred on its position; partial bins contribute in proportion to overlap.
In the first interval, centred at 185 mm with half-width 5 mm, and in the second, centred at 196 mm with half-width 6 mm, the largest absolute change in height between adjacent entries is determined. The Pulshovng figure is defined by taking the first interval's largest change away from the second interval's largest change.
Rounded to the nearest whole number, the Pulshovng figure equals -1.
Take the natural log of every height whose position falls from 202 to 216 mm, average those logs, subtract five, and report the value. 0.03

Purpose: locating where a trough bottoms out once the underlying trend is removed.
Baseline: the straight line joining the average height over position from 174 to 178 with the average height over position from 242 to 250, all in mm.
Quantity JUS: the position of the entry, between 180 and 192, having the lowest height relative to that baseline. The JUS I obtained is 181.0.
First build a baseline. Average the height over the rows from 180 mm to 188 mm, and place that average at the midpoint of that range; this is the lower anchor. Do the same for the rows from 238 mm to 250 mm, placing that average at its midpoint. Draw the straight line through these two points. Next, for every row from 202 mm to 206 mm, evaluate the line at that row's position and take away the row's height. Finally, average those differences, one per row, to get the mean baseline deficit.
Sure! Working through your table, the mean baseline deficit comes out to 10.6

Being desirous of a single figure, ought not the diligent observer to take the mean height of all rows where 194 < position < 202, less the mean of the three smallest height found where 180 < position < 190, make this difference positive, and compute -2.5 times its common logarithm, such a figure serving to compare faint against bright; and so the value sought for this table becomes -2.05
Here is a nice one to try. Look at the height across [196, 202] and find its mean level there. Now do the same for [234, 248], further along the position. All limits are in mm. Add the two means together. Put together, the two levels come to 314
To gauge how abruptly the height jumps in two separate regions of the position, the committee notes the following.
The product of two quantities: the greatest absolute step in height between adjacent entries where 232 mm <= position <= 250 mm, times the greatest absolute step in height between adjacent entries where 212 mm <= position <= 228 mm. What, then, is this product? 80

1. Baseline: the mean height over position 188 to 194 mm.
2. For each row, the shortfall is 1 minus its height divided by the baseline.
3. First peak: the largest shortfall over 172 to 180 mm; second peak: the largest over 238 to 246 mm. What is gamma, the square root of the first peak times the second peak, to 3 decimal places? 0.058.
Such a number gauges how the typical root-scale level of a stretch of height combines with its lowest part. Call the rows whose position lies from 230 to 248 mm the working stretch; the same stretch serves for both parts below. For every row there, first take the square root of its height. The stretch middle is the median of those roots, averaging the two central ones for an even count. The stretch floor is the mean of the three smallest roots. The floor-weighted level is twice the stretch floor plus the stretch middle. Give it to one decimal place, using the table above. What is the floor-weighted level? 37.9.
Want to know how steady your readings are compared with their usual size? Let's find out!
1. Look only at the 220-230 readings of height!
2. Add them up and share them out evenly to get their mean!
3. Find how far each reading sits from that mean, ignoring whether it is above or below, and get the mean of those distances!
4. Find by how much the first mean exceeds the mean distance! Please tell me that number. 153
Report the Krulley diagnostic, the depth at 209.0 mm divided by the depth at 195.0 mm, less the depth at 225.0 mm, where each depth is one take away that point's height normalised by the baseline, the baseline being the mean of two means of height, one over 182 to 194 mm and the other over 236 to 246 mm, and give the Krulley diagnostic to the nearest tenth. 1.7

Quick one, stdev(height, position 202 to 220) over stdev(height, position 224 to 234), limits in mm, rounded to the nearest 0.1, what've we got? 1.4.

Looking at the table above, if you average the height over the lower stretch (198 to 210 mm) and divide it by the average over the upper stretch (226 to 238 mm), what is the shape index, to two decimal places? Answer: 0.95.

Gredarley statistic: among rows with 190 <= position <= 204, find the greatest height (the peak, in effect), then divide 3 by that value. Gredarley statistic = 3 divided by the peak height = 0.0182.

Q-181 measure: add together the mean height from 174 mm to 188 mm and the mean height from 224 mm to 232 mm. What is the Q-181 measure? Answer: 312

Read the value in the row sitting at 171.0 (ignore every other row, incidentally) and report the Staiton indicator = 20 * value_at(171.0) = 3000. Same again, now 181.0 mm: 3100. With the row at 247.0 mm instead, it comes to 3240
